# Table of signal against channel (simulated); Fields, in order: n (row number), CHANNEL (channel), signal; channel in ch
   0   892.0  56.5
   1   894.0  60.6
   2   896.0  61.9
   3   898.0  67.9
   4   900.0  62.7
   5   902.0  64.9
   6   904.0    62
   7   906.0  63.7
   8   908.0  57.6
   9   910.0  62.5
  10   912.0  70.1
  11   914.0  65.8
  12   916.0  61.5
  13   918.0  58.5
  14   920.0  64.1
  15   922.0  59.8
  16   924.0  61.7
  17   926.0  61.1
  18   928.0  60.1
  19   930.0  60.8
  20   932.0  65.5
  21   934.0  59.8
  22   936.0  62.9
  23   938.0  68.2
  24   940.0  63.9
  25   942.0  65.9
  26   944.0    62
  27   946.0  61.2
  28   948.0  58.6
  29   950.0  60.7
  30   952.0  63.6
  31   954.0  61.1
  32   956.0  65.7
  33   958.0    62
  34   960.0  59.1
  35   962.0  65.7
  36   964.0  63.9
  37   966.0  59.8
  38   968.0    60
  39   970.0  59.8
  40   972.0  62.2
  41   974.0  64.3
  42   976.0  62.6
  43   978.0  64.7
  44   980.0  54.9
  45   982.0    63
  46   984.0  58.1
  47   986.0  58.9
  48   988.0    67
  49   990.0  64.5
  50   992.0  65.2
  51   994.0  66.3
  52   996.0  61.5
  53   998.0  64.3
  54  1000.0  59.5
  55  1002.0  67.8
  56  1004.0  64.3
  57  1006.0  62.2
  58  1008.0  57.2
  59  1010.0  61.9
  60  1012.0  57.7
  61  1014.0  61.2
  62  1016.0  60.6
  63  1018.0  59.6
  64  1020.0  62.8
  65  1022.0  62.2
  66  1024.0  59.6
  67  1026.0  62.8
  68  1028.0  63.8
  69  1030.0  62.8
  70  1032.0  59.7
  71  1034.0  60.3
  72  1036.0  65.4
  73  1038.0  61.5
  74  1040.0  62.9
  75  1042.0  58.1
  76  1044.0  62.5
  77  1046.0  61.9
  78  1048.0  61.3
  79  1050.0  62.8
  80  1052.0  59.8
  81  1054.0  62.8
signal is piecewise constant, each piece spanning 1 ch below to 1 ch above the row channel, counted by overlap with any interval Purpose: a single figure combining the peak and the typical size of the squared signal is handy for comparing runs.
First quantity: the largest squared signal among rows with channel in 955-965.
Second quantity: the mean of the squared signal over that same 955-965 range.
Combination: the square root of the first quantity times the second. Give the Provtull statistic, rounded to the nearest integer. 4161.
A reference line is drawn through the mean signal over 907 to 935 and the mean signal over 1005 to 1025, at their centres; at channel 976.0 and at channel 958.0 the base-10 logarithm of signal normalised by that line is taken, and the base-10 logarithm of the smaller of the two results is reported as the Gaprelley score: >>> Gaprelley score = -2.4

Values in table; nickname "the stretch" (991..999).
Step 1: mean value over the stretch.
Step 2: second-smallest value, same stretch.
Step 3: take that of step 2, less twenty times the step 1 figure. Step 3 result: -1222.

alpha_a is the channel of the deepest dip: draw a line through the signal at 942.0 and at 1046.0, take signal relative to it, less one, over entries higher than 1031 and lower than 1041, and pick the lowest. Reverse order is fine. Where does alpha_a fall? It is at 1032.0 ch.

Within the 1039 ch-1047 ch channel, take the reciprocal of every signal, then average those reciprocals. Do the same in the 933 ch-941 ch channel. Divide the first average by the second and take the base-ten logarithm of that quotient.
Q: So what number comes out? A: 0.016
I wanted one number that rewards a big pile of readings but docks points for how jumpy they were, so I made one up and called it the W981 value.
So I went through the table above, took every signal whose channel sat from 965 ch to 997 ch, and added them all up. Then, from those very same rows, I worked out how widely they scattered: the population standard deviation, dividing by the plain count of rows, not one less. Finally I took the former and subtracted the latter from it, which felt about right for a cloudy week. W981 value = 990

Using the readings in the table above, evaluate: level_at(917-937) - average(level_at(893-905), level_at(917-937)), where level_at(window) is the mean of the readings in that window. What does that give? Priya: -1.0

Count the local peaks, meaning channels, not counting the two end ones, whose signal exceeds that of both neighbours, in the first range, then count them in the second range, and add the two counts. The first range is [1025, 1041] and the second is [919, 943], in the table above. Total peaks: 5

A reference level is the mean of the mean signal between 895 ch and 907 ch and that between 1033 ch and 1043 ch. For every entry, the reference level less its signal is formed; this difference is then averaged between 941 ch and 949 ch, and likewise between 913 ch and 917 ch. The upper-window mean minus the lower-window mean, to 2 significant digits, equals 1.7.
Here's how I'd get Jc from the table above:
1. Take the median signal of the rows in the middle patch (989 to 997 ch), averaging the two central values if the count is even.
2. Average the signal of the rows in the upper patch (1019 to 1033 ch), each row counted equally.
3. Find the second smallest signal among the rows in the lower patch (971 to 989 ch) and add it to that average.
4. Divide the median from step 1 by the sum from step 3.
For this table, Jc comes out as 0.54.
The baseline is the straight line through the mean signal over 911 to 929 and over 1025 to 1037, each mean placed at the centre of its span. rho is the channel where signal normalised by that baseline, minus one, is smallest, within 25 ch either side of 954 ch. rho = 948.0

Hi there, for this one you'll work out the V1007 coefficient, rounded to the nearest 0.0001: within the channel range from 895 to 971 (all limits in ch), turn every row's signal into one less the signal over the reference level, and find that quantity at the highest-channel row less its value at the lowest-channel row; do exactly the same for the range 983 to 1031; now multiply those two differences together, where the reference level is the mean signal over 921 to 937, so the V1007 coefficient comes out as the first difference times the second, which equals -0.0026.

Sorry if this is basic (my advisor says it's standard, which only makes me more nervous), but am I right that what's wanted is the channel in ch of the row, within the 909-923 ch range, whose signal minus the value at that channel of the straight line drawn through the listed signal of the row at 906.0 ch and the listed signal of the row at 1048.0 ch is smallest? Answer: 918.0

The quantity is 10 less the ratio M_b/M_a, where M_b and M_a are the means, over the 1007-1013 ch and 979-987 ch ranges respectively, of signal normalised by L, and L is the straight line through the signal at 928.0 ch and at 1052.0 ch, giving 9.00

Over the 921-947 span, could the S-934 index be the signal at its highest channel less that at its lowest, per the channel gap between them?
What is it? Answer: 0.06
